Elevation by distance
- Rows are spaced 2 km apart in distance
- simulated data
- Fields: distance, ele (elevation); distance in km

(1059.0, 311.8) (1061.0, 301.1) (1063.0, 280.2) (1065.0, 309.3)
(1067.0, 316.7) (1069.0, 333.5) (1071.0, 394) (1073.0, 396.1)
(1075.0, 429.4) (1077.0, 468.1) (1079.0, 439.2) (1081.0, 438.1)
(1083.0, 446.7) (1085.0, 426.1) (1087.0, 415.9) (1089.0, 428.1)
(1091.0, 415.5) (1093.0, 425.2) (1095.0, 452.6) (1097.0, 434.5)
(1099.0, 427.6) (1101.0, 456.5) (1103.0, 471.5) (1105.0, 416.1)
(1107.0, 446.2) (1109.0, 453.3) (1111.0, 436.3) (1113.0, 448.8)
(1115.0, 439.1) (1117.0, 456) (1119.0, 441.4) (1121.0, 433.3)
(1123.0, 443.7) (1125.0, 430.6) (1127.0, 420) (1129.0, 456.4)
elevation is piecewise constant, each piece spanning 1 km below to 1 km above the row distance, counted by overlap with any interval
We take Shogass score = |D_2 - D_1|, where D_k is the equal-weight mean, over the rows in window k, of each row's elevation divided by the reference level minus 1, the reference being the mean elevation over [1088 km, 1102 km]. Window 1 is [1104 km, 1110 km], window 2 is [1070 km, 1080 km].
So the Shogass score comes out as 0.030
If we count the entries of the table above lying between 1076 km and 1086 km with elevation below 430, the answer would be 1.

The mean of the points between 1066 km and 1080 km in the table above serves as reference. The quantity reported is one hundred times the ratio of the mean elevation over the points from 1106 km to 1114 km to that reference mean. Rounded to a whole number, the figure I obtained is 112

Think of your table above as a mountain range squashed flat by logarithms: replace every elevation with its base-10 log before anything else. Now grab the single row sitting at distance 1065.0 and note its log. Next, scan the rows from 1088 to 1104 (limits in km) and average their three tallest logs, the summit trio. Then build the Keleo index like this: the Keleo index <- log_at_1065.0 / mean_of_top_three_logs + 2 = 2.94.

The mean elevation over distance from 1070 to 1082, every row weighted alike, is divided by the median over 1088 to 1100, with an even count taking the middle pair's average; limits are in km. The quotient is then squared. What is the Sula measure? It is 1.00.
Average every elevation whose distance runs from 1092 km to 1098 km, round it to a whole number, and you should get 437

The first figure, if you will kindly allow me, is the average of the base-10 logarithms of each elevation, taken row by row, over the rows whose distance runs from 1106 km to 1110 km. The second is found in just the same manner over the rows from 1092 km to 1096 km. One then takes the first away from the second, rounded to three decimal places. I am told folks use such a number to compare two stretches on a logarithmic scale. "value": -0.011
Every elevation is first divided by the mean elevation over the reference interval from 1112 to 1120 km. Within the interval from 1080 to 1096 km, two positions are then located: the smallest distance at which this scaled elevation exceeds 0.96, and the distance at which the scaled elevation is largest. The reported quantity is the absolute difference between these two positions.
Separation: 14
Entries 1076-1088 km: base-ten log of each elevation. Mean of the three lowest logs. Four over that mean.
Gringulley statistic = 1.52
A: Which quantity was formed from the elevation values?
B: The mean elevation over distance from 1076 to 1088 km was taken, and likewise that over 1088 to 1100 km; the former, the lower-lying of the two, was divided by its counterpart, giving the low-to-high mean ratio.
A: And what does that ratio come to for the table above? 1.02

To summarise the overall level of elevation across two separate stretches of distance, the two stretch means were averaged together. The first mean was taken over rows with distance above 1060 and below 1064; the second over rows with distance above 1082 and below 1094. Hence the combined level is 358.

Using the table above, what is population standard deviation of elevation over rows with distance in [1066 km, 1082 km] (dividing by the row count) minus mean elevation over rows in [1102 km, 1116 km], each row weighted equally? -395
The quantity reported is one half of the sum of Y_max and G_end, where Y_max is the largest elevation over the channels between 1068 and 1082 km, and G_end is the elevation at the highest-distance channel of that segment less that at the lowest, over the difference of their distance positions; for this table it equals 238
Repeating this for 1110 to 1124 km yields 228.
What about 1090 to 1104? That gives 238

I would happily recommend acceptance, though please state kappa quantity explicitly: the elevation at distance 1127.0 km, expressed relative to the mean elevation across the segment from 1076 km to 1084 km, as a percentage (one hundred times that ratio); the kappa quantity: 94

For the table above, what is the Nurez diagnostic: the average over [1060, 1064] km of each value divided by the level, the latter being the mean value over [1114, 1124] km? 0.66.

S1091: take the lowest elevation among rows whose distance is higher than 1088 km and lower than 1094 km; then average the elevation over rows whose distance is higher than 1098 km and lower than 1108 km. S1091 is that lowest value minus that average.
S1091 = -28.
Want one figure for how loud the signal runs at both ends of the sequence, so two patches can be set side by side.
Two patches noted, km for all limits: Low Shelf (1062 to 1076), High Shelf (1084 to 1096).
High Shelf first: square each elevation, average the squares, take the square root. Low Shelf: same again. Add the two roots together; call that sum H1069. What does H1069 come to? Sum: 782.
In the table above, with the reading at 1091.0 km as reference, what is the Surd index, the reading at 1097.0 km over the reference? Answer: 1.0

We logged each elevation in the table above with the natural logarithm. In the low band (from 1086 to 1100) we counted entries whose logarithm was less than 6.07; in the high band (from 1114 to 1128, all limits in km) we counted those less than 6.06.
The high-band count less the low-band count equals -4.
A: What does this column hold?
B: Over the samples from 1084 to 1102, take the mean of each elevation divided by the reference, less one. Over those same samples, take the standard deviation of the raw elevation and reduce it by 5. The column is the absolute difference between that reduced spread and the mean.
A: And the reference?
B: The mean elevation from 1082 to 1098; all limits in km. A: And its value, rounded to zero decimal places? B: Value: 9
